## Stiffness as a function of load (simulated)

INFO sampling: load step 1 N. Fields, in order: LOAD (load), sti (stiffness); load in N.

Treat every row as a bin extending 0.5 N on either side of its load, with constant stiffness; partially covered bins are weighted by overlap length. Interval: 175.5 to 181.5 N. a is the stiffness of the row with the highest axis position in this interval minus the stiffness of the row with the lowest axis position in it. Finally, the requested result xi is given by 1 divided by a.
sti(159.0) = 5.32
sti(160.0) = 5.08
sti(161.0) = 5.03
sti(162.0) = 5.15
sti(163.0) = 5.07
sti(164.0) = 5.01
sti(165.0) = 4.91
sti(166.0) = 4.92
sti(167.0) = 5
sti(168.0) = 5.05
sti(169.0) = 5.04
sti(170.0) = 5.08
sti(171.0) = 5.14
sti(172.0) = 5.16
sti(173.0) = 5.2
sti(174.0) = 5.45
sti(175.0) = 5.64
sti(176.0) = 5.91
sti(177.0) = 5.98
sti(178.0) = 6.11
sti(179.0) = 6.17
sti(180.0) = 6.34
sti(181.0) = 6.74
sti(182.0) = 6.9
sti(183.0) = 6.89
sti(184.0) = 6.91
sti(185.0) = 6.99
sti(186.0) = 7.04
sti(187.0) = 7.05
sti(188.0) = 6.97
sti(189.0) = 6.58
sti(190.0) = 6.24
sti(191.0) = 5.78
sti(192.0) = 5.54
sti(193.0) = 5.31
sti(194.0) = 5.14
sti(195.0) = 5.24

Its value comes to 1.2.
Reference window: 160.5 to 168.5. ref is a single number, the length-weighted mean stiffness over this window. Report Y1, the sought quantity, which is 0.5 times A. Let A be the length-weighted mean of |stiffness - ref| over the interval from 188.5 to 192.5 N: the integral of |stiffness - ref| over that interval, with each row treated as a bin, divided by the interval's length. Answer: 0.51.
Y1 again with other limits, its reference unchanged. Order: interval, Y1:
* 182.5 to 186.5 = 0.97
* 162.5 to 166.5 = 0.03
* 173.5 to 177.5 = 0.36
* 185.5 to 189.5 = 0.95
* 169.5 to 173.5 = 0.06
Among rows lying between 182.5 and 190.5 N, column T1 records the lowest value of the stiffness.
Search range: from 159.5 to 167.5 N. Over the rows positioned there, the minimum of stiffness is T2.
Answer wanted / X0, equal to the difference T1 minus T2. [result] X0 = 1.3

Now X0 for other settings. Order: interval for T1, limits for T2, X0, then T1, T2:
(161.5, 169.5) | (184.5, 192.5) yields -0.6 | 4.91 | 5.54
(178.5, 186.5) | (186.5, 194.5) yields 1.0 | 6.17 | 5.14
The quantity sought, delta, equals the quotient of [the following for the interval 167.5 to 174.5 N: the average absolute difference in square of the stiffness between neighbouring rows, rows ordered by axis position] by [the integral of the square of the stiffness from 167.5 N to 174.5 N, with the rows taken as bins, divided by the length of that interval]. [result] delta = 0.028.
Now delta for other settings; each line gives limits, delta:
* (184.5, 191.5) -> 0.064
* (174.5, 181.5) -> 0.060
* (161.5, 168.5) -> 0.025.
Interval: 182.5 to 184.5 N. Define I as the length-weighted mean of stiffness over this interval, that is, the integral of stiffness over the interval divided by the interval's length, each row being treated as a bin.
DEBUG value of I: 6.9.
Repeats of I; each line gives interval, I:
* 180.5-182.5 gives 6.8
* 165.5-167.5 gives 5.0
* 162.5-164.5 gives 5.0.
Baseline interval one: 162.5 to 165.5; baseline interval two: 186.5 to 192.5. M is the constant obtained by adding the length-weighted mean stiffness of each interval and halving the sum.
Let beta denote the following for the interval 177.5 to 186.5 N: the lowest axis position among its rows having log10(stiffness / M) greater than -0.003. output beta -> 178.0 N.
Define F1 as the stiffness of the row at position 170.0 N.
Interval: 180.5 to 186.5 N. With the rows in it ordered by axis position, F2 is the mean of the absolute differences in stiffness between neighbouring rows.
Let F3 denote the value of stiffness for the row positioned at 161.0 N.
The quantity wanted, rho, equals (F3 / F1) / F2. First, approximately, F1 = 5.08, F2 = 0.06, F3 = 5.03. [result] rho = 15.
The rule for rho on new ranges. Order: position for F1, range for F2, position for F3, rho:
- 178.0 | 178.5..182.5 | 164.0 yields 3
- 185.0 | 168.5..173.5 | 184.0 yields 25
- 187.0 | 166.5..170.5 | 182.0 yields 29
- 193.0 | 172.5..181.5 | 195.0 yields 5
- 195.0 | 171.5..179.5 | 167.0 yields 7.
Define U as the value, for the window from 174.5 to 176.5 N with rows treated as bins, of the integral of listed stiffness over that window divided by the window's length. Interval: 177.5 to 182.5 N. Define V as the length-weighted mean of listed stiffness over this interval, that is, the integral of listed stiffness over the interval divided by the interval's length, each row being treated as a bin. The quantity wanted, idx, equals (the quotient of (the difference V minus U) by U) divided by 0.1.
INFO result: 1.2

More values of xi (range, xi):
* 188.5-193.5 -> -0.8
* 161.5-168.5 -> -10.0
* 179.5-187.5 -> 1.4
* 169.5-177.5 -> 1.1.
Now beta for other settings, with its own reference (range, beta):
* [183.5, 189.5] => 184.0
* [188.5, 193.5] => 189.0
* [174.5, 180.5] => 175.0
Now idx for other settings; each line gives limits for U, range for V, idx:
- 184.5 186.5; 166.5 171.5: -2.8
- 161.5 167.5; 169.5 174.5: 0.4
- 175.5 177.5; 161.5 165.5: -1.5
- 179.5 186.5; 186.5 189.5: 0.1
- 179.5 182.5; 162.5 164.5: -2.4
